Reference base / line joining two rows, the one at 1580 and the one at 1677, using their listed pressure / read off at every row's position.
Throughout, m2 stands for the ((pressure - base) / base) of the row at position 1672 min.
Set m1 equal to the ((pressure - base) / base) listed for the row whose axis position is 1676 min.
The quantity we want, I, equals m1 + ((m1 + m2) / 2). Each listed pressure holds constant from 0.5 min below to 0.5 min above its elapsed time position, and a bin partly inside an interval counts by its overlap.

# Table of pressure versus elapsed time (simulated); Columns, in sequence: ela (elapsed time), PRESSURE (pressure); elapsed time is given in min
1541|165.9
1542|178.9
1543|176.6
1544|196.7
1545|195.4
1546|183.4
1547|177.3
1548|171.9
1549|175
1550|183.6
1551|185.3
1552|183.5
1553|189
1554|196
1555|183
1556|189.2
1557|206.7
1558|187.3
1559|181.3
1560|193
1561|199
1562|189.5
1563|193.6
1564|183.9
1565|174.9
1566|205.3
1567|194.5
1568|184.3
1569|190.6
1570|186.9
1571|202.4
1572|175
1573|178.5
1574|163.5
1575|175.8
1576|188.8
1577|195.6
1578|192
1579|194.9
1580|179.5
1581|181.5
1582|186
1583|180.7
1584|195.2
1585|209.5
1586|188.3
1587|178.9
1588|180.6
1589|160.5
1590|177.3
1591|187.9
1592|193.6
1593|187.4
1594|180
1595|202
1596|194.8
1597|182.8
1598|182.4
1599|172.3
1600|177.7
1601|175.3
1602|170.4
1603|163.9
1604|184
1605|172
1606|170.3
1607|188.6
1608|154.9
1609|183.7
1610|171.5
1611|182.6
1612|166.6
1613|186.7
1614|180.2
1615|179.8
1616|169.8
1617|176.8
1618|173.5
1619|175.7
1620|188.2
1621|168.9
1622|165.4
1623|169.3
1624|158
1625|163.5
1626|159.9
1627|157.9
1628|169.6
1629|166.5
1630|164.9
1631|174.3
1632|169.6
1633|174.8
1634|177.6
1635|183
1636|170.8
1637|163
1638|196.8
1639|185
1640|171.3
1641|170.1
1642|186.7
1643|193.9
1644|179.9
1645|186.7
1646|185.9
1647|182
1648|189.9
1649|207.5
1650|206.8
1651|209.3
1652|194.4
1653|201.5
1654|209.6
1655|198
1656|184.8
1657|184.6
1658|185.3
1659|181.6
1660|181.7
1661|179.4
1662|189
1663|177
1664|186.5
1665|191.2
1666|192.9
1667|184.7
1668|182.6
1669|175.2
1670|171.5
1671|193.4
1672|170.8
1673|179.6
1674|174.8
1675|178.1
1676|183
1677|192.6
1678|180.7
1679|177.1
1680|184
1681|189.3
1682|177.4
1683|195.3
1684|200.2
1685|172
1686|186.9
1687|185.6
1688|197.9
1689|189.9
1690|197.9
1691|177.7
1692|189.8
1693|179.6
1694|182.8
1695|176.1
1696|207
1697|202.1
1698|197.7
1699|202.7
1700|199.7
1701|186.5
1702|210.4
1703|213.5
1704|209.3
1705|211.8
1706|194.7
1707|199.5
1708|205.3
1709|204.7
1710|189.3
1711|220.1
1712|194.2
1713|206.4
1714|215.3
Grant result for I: -0.13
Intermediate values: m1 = -0.05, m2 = -0.11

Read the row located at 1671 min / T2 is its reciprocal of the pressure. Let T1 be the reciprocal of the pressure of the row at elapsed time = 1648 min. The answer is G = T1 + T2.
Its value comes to 0.0104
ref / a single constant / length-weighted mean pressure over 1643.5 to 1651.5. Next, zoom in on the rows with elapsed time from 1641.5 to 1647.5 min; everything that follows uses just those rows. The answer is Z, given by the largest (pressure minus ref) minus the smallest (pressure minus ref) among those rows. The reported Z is 14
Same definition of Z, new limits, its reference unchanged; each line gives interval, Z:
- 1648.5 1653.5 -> 15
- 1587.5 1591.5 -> 27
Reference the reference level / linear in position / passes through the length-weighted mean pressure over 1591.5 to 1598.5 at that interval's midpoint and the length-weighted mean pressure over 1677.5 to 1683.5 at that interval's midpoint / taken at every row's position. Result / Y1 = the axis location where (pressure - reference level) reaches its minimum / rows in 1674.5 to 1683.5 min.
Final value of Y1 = 1679 min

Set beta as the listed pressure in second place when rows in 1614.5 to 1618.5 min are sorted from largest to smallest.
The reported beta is 176.8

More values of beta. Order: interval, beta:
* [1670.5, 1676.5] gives 183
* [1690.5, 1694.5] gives 182.8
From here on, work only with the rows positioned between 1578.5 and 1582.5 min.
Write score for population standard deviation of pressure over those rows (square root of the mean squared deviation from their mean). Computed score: 6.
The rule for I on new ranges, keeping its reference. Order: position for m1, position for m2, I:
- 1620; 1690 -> 0.04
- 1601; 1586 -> -0.04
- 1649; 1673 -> 0.12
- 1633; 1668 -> -0.12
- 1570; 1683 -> 0.08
